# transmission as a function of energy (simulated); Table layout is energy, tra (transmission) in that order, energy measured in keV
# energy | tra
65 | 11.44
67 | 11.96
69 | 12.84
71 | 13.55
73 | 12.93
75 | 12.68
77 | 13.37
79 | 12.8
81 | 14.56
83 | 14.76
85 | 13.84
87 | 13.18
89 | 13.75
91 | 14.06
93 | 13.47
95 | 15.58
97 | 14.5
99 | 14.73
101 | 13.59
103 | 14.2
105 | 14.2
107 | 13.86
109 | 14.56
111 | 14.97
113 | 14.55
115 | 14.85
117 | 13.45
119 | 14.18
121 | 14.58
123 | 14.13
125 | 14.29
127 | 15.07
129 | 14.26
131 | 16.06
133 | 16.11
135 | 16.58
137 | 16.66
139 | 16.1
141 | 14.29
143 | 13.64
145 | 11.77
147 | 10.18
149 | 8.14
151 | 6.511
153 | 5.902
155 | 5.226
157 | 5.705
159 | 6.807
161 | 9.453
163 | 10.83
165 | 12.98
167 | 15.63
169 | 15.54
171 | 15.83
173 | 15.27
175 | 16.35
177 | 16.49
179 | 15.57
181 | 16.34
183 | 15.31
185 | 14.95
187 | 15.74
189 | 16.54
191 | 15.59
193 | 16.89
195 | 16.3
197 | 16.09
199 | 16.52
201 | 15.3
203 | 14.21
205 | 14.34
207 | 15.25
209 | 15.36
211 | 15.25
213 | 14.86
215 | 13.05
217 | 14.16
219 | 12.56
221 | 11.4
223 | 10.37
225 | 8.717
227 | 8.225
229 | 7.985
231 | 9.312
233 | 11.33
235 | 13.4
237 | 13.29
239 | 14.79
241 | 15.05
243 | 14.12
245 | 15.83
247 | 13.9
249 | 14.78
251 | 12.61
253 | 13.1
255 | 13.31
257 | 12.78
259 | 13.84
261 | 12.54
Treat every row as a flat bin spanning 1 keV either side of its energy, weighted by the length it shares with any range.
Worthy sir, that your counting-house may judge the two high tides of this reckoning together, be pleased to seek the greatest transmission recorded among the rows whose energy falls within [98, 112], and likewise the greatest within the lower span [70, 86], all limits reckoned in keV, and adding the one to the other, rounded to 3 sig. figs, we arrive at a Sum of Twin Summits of 29.7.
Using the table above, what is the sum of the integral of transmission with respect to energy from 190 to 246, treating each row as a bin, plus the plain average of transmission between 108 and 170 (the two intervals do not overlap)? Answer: 772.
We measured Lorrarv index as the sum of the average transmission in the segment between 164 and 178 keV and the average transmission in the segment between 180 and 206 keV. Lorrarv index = 31.1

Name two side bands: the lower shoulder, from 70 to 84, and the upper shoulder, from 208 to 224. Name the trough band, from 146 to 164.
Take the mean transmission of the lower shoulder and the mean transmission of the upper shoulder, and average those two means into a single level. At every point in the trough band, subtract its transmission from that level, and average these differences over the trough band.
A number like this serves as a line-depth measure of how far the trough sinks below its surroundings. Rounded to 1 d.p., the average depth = 5.8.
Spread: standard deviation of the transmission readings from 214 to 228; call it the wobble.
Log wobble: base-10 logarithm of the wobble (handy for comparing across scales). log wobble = 0.3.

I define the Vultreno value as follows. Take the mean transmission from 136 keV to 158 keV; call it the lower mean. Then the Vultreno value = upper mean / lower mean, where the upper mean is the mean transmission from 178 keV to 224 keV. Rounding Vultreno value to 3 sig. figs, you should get 1.43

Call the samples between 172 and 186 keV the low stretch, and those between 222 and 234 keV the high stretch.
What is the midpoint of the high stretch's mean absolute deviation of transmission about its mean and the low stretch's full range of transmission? 1.3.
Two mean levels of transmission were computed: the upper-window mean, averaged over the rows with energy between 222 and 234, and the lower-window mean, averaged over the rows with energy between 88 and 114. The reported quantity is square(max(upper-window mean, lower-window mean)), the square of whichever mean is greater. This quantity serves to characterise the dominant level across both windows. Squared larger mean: 205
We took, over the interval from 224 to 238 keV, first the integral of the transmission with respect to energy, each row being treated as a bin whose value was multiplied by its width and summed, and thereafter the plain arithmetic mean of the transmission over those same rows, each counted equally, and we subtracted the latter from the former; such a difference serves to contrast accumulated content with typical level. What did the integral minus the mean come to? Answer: 134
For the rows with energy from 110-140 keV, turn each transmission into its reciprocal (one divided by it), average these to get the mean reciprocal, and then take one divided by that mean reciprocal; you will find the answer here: 15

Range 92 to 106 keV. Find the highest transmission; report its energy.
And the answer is 95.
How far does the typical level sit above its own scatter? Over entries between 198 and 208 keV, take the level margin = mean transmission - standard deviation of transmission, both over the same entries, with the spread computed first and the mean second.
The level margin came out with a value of 14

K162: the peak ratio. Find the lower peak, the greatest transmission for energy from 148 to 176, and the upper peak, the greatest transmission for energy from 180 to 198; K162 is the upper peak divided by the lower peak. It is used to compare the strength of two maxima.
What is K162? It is 1.03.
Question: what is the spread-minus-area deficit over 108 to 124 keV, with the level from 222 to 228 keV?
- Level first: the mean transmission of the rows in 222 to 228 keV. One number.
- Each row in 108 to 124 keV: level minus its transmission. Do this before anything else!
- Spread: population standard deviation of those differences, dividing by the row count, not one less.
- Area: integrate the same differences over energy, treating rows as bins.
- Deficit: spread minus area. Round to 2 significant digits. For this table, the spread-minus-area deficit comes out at 85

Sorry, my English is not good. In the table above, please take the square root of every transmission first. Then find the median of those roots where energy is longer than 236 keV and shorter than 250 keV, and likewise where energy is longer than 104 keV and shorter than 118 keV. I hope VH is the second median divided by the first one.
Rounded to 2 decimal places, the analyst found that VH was 0.99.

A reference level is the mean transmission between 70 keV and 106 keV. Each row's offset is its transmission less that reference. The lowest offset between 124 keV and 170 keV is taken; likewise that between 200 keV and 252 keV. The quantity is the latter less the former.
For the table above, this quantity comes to 3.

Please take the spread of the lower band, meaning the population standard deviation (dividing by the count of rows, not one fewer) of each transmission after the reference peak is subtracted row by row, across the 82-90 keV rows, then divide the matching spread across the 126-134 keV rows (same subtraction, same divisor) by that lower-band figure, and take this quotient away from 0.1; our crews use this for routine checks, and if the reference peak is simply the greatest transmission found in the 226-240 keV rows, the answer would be -1.3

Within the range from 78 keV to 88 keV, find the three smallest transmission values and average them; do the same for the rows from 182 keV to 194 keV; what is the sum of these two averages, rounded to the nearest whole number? 29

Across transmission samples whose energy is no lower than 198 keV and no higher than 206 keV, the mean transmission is 15.1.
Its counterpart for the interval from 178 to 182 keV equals 16.0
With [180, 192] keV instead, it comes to 15.7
